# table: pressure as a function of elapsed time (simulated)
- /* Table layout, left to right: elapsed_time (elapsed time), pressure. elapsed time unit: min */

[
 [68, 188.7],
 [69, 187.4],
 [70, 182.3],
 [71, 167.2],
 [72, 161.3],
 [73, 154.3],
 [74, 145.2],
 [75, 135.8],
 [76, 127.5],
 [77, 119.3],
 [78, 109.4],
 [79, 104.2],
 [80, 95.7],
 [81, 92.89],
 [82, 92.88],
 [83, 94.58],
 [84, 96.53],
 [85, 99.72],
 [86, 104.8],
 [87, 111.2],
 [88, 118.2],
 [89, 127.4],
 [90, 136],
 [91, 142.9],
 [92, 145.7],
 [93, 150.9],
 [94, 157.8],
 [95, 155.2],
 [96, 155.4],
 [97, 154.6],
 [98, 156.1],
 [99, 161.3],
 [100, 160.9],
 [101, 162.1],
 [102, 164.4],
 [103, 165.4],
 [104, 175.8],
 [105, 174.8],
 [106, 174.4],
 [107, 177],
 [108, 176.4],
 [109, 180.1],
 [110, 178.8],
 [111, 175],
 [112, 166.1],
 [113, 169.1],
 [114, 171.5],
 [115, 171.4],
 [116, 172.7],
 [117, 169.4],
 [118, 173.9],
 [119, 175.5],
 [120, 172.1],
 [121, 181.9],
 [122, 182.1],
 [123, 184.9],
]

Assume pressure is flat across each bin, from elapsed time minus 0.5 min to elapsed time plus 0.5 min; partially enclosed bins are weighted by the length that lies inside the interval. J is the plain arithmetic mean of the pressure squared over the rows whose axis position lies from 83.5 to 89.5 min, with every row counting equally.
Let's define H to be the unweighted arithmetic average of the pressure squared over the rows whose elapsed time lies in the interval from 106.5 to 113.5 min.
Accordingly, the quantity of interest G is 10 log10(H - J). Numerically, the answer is 42.6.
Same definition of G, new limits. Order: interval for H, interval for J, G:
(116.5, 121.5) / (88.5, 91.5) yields 40.8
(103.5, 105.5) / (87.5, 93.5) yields 40.7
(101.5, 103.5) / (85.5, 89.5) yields 41.4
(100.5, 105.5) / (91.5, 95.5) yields 37.1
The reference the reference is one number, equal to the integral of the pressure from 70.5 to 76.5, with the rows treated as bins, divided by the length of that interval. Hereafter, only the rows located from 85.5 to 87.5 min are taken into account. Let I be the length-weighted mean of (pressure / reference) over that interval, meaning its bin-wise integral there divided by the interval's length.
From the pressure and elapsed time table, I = 0.73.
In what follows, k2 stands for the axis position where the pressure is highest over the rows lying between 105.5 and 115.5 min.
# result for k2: 109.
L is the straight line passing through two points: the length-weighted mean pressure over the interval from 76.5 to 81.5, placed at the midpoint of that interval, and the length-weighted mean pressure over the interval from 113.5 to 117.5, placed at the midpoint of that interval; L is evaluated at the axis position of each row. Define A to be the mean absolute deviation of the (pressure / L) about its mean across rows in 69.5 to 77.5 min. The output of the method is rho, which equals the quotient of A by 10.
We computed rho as 0.0245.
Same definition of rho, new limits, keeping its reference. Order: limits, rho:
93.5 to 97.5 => 0.0021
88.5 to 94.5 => 0.0040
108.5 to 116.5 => 0.0044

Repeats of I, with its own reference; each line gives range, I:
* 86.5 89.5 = 0.80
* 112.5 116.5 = 1.15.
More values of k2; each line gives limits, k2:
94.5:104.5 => 104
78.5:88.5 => 88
